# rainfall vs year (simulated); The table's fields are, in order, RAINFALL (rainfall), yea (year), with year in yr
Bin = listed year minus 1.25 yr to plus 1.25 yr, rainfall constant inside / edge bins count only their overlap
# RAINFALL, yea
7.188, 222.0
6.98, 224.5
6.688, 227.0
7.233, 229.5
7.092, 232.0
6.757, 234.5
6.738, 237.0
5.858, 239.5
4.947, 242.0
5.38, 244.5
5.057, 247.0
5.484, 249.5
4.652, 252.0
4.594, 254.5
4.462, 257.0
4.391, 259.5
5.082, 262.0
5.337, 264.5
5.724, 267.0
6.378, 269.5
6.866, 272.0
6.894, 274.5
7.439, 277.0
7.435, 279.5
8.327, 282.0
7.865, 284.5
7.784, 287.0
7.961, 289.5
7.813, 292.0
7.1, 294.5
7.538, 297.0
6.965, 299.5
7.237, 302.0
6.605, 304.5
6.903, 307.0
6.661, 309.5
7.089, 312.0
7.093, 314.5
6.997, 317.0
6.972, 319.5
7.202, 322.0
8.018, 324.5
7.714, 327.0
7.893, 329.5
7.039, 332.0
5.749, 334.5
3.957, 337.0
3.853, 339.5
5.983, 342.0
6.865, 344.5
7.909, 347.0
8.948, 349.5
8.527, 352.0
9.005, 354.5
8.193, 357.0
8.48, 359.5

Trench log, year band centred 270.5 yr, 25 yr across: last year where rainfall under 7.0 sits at 274.5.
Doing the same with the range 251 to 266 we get 264.5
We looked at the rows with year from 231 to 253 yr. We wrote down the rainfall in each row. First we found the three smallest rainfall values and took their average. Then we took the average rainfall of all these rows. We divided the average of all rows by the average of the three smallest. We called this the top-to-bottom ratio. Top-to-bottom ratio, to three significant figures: 1.18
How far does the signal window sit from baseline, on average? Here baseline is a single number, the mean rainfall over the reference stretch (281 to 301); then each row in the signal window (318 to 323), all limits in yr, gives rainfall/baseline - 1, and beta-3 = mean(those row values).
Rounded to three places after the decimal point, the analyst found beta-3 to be -0.076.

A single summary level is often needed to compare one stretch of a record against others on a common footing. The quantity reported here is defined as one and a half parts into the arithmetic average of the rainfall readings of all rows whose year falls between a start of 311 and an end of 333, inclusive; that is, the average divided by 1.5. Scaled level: 4.9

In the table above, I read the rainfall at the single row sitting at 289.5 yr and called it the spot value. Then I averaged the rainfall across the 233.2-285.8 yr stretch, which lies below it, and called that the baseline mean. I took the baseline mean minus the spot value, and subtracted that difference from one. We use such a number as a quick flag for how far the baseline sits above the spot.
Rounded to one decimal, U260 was 3.0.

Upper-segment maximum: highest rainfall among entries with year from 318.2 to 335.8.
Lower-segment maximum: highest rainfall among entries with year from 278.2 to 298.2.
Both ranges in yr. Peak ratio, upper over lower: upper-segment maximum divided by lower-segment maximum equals 0.96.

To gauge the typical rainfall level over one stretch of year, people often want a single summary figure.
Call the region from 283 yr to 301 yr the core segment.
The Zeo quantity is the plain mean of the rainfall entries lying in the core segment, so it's 7.6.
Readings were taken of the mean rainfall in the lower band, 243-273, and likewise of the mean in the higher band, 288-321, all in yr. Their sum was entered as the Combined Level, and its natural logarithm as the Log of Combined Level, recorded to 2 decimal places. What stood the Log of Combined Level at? 2.52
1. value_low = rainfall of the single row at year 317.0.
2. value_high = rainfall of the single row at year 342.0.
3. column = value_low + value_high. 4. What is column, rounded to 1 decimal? 13.0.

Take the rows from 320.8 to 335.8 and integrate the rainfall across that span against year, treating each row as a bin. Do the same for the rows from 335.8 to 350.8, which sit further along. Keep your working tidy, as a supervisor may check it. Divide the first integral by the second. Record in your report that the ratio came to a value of 1.16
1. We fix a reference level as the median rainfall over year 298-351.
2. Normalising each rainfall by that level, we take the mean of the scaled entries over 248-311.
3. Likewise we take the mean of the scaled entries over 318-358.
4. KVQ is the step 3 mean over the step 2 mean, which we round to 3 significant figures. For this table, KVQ 1.09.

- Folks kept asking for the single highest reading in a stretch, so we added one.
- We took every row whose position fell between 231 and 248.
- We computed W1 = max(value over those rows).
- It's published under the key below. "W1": 7.092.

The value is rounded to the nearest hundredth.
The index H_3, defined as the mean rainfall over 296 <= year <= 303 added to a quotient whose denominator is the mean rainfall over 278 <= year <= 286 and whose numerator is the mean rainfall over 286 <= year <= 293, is 8.24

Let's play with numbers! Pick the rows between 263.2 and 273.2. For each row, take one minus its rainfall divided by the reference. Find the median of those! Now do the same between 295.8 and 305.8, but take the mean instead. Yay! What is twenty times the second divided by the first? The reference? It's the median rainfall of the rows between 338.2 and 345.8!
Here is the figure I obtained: 324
